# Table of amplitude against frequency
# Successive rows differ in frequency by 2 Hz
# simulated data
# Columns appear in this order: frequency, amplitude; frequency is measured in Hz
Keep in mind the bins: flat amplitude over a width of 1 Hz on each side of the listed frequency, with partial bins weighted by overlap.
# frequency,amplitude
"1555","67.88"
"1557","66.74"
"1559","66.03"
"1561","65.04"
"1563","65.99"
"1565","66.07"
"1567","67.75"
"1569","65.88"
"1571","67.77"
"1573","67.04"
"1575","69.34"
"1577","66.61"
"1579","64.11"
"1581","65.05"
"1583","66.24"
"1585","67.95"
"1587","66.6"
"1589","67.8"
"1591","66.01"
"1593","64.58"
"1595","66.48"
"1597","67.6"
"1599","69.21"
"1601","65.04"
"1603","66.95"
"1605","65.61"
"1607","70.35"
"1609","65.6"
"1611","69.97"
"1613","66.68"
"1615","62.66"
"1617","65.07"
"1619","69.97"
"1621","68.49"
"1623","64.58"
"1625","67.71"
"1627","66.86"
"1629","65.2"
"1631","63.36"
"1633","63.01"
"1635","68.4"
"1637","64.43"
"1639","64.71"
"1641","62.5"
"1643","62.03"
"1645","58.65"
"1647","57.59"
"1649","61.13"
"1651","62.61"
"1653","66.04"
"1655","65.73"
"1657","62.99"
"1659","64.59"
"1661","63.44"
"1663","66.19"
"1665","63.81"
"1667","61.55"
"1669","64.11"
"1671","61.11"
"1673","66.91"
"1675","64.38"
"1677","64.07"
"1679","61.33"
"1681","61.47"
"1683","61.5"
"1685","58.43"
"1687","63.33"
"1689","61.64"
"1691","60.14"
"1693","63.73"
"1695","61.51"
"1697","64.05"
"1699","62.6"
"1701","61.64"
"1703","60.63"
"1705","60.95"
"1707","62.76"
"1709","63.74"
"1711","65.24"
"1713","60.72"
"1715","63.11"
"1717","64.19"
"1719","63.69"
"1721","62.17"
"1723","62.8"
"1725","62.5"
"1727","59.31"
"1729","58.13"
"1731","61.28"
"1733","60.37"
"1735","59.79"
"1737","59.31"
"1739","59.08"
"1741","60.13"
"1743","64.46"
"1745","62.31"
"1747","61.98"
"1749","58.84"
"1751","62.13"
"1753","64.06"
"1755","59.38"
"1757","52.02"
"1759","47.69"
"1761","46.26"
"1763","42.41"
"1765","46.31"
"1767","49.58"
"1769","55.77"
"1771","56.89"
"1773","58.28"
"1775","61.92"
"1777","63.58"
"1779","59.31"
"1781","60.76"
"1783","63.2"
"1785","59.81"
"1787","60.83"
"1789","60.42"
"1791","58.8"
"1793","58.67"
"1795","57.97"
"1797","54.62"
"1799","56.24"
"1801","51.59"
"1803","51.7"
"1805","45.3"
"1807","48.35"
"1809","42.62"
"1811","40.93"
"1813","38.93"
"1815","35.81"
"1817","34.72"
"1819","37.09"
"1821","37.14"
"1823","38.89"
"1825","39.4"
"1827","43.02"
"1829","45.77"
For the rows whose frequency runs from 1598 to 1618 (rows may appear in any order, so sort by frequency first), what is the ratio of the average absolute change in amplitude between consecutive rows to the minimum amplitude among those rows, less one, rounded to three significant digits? -0.945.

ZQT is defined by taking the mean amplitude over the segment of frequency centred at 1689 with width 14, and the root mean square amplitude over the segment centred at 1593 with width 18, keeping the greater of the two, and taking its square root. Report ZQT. 8.17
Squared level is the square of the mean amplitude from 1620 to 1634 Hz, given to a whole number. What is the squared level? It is 4304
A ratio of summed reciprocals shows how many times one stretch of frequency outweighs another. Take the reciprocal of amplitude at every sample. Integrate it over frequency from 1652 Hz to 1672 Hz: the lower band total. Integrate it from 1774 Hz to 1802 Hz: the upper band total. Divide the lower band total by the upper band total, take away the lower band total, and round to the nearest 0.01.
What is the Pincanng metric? 0.35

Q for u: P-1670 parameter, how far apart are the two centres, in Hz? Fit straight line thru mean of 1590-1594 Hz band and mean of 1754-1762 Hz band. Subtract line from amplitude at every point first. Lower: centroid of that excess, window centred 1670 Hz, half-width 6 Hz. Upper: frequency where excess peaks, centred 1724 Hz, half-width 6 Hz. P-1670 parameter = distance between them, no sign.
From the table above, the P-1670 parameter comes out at 48.3 Hz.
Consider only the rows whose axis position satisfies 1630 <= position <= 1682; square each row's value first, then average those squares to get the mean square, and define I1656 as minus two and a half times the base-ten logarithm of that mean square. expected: -9.01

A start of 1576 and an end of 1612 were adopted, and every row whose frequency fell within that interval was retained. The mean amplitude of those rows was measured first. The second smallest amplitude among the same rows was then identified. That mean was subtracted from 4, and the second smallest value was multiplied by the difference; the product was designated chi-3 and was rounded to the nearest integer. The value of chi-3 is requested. -4053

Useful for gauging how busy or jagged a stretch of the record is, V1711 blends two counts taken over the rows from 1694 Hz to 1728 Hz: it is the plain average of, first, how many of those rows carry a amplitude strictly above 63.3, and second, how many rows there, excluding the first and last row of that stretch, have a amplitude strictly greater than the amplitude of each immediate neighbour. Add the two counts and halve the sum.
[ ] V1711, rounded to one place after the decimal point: 4.5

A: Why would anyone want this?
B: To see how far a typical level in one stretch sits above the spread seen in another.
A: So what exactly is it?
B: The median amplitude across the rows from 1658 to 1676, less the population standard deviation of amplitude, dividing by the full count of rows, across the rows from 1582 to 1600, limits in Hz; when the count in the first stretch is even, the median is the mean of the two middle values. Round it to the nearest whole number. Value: 63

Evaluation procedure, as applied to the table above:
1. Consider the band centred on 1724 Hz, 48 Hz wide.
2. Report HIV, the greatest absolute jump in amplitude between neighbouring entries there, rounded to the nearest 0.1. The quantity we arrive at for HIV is 4.5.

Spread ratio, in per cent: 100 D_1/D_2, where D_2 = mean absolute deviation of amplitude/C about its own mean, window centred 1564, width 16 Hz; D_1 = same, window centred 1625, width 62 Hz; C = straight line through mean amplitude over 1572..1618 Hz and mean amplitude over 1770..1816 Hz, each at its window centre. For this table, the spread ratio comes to 262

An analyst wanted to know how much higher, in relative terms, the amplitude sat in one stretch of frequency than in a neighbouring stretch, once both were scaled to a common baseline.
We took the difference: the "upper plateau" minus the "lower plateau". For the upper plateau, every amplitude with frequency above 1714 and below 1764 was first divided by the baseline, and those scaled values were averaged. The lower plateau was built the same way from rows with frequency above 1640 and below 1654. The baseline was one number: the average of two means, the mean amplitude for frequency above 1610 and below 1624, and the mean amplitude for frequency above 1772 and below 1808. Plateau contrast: -0.04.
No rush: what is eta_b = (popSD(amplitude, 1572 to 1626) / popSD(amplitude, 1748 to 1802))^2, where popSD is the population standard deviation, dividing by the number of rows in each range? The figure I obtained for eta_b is 0.11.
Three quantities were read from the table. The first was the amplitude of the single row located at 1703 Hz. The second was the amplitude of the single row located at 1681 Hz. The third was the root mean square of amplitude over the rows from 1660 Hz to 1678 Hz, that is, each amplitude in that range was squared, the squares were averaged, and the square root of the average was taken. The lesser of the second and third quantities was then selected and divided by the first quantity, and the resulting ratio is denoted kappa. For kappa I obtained 1.01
